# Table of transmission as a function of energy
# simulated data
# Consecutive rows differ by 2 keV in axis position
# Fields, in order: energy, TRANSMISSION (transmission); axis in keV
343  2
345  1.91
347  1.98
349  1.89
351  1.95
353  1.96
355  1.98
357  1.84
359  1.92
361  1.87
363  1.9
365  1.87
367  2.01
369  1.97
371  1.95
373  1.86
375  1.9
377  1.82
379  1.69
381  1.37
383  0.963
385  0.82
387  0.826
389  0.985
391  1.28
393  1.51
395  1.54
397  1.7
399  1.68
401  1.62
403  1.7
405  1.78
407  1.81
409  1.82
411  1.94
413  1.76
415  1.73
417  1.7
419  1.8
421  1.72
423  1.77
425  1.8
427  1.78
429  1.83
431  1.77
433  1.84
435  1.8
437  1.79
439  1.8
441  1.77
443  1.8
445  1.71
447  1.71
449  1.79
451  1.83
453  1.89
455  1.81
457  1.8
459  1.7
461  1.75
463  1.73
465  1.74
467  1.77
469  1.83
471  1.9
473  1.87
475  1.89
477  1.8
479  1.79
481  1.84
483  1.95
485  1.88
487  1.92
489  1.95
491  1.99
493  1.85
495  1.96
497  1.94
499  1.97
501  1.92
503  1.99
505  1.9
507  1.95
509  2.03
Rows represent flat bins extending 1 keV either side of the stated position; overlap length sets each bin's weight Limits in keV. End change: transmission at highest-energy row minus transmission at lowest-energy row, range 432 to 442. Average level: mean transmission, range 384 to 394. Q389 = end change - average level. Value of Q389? -1.15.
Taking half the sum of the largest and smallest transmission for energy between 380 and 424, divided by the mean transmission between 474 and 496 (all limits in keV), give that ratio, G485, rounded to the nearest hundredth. 0.73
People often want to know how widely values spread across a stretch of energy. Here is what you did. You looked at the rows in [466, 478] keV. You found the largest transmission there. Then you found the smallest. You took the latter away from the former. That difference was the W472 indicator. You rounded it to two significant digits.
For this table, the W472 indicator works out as 0.13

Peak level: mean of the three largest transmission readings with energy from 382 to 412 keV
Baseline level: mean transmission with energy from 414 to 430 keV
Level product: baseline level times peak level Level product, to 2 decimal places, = 3.28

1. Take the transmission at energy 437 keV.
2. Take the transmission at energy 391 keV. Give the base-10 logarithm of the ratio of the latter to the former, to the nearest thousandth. -0.146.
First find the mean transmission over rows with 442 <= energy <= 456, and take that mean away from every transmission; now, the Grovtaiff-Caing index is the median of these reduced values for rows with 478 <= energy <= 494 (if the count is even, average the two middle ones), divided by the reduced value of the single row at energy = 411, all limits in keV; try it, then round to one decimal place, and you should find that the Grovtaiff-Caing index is 0.7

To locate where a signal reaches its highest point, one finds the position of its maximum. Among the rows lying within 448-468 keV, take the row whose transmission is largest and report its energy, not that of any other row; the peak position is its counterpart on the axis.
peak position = 453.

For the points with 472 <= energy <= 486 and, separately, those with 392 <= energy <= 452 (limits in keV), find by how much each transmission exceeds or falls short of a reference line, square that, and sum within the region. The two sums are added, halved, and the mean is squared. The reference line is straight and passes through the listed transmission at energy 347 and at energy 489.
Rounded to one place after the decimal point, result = 0.7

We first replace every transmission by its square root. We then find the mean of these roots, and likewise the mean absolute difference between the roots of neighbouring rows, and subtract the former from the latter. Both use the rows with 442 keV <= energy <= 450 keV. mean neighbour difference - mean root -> -1.30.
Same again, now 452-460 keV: -1.32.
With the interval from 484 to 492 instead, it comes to -1.38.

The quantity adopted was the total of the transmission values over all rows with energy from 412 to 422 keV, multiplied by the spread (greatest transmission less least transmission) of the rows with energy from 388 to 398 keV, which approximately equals 6.2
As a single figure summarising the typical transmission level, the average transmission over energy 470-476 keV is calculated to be 1.89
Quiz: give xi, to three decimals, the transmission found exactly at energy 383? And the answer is 0.963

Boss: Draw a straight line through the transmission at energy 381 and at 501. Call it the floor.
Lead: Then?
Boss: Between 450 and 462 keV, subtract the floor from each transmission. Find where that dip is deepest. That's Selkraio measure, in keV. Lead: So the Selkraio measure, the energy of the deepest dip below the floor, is 459 keV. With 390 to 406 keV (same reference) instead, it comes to 391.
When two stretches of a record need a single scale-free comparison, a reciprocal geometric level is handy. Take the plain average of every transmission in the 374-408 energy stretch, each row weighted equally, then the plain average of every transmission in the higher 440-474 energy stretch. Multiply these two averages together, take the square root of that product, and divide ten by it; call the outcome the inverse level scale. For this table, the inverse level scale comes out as 6.17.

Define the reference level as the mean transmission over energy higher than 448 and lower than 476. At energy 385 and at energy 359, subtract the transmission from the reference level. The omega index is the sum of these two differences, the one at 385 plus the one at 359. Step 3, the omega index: 0.87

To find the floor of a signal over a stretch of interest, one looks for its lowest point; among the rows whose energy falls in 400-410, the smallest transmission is 1.62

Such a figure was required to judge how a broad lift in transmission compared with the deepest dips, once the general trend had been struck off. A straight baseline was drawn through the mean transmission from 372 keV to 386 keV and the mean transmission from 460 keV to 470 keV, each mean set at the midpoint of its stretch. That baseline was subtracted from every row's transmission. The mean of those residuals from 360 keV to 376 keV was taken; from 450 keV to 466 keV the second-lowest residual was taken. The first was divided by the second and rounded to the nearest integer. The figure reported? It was -17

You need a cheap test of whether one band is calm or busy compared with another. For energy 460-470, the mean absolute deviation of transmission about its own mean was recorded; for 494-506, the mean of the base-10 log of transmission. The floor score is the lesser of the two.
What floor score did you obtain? 0.029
